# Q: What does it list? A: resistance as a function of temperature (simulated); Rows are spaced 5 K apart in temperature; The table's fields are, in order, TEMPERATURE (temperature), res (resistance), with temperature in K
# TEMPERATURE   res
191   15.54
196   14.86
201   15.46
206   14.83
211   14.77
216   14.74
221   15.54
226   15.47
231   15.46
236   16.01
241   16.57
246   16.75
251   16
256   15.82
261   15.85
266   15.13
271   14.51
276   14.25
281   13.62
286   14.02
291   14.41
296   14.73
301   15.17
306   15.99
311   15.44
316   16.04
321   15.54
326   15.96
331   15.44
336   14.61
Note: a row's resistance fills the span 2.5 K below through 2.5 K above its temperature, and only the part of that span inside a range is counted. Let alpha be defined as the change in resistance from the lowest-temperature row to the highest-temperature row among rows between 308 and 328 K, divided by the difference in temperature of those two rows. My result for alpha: 0.035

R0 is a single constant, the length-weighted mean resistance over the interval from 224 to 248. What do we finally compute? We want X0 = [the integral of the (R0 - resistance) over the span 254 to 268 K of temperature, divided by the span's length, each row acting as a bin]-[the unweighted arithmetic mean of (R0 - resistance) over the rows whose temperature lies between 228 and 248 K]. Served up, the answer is 0.59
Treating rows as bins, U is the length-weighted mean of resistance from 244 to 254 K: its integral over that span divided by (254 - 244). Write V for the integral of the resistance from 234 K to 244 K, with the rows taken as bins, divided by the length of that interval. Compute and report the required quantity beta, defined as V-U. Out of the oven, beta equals 0.00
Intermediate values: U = 16.3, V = 16.33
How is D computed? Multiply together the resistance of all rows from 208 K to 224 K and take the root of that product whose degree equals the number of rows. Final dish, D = 15.0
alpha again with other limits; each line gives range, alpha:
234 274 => -0.043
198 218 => -0.048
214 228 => 0.073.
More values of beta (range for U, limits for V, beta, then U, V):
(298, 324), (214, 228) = -0.36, 15.6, 15.26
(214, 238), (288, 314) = -0.30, 15.4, 15.14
